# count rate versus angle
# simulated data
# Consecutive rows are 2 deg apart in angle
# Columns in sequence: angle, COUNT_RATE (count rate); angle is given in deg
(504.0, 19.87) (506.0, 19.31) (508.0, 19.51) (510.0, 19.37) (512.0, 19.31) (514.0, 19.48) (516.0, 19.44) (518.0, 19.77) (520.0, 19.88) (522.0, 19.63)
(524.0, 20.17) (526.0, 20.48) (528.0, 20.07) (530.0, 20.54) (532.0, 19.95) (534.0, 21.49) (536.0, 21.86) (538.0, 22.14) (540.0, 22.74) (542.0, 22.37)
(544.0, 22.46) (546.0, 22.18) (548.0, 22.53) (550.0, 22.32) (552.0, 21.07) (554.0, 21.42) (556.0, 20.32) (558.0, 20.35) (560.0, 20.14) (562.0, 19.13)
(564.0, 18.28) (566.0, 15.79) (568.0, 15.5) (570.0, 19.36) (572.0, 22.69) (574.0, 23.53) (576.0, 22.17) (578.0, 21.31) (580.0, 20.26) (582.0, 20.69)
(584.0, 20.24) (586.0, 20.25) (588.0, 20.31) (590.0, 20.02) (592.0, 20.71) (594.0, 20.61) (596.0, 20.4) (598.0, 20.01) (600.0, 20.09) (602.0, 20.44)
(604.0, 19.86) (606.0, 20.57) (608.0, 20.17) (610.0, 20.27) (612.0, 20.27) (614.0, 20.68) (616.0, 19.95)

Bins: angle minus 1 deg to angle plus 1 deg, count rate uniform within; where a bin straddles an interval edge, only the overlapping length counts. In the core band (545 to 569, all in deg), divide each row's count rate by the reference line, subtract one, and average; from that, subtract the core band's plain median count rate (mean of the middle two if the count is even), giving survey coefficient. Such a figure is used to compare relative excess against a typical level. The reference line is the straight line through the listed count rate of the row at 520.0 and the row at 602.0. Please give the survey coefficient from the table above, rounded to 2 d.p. -20.35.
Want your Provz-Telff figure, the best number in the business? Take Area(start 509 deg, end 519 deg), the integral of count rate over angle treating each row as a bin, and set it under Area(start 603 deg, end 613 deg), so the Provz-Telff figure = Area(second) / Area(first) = 1.0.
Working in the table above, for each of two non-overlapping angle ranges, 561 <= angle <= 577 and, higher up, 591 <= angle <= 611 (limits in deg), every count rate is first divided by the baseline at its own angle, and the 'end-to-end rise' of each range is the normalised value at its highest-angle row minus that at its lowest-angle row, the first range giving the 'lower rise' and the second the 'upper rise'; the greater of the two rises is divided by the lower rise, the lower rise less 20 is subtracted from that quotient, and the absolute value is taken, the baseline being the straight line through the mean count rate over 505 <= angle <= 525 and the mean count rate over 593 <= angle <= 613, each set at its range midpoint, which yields 20.9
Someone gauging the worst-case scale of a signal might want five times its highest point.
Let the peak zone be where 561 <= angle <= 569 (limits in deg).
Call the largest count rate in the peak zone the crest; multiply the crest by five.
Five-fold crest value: 96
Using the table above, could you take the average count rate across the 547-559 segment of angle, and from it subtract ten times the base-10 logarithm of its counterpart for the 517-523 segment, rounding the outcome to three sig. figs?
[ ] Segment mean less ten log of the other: 8.38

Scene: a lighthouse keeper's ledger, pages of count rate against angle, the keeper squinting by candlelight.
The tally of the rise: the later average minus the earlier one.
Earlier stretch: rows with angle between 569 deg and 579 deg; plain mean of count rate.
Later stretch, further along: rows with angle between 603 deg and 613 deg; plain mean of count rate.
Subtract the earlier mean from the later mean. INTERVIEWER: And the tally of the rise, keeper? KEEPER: -1.6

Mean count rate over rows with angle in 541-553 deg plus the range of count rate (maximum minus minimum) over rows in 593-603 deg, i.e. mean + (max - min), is 22.8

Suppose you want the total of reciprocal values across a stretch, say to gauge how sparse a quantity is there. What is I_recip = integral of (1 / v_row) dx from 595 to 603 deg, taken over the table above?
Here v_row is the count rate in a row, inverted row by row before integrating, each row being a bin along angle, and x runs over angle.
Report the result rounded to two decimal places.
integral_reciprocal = 0.40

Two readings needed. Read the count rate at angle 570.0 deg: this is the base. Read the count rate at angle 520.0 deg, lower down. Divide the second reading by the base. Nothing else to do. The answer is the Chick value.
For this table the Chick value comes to 1.03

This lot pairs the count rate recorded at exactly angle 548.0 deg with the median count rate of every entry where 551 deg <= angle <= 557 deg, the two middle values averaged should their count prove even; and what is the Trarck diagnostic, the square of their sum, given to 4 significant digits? 1901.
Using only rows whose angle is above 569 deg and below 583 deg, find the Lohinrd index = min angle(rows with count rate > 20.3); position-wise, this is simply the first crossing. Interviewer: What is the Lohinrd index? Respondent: 572.0 deg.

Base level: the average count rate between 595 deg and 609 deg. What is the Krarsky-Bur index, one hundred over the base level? 4.95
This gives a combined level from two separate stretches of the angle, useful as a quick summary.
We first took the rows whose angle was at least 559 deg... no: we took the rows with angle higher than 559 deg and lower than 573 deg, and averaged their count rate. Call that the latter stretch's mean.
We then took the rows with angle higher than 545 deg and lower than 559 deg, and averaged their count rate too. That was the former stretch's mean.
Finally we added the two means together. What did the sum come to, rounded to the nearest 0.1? 40.2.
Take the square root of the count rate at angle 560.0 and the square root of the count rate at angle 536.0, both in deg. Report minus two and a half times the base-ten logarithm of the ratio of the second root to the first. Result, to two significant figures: -0.044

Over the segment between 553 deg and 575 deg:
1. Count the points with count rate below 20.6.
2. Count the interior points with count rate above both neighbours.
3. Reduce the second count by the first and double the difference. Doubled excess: -14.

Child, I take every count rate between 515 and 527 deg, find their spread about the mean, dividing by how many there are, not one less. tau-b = 0.3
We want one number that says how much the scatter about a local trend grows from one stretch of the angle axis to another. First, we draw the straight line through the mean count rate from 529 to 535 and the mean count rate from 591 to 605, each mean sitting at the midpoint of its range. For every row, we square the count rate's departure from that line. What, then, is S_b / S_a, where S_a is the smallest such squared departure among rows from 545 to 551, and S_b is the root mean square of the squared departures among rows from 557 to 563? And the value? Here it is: 0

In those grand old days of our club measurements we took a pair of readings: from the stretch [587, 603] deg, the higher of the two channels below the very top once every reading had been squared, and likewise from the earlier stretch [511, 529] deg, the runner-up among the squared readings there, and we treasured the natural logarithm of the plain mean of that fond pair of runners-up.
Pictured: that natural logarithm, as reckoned 6.03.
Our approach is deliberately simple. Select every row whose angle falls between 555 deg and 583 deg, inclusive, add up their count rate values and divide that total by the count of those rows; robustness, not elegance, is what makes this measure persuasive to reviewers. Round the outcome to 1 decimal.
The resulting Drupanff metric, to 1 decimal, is 20.0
